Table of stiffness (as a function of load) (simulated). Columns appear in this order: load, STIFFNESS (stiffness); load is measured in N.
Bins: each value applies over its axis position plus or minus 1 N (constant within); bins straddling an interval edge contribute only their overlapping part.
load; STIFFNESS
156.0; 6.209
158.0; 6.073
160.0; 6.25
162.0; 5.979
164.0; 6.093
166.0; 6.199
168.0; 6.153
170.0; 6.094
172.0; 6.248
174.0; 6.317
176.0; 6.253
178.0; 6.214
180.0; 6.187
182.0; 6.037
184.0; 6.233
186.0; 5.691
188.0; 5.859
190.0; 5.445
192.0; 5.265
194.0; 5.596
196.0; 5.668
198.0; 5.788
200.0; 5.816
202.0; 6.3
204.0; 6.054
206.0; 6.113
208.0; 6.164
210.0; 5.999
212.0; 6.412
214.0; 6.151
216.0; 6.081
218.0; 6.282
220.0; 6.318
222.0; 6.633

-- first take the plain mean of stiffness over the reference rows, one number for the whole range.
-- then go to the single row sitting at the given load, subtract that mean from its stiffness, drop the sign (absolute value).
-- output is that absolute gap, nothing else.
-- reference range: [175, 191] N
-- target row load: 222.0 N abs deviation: 0.64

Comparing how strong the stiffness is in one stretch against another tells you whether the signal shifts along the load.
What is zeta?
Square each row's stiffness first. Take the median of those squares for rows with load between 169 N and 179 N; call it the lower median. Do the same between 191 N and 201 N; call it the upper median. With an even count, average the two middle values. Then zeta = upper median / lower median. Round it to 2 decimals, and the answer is 0.82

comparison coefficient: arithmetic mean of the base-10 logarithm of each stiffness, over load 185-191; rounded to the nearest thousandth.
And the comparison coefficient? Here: 0.753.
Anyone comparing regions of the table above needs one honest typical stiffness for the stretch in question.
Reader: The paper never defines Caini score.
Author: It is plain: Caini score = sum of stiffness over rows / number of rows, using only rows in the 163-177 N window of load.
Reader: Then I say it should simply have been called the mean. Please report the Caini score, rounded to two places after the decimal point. 6.19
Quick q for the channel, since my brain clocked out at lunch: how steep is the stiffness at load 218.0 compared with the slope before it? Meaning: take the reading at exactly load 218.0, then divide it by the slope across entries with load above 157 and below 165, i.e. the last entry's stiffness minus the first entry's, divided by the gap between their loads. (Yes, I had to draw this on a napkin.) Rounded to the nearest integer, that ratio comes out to 1885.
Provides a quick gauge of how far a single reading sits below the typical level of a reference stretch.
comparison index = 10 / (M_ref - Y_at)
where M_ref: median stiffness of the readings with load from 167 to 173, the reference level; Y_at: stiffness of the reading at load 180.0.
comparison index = -294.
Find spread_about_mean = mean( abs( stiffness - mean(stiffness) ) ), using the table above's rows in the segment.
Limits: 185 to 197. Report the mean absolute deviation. 0.15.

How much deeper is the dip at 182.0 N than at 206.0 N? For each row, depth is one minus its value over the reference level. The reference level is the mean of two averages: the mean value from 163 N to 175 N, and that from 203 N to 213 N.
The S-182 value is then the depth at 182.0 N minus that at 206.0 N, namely 0.012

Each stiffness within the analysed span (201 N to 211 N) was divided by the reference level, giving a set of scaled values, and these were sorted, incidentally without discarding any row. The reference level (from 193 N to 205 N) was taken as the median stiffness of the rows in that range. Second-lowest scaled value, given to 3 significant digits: 1.04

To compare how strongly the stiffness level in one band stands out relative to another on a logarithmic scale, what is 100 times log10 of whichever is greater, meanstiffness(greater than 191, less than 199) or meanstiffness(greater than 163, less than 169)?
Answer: 78.9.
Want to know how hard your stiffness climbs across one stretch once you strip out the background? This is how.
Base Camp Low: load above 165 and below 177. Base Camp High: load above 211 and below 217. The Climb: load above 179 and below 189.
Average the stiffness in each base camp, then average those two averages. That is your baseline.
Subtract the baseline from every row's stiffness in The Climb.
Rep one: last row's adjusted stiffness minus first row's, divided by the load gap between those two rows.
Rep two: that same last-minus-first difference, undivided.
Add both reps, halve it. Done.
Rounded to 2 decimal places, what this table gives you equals -0.18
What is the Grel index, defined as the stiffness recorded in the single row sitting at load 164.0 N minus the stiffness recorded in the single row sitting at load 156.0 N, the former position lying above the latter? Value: -0.12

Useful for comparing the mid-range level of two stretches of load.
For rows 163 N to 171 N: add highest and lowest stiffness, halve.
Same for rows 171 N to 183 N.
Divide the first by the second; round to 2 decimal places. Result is 0.99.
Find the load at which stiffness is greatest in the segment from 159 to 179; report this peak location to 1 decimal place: 174.0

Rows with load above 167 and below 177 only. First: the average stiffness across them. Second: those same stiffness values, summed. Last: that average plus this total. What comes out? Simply 37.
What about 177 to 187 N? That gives 36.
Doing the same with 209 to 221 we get 43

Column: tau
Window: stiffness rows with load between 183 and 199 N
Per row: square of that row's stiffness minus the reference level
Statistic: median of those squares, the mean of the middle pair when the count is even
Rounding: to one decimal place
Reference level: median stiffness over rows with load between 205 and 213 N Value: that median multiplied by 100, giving 21.1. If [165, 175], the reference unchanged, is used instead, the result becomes 0.4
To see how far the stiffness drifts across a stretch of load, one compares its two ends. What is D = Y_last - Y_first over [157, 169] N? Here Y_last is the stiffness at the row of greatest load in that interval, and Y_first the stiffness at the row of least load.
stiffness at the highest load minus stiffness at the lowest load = 0.1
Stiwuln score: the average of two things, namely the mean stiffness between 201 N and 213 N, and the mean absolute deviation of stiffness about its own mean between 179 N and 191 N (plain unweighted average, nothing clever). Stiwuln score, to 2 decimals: 3.21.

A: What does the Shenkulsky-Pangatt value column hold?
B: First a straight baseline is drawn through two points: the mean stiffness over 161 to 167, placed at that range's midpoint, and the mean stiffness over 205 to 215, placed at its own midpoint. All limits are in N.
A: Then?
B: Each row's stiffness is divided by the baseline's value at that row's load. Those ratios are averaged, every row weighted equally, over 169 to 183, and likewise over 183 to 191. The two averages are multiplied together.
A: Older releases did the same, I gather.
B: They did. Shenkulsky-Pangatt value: 0.96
